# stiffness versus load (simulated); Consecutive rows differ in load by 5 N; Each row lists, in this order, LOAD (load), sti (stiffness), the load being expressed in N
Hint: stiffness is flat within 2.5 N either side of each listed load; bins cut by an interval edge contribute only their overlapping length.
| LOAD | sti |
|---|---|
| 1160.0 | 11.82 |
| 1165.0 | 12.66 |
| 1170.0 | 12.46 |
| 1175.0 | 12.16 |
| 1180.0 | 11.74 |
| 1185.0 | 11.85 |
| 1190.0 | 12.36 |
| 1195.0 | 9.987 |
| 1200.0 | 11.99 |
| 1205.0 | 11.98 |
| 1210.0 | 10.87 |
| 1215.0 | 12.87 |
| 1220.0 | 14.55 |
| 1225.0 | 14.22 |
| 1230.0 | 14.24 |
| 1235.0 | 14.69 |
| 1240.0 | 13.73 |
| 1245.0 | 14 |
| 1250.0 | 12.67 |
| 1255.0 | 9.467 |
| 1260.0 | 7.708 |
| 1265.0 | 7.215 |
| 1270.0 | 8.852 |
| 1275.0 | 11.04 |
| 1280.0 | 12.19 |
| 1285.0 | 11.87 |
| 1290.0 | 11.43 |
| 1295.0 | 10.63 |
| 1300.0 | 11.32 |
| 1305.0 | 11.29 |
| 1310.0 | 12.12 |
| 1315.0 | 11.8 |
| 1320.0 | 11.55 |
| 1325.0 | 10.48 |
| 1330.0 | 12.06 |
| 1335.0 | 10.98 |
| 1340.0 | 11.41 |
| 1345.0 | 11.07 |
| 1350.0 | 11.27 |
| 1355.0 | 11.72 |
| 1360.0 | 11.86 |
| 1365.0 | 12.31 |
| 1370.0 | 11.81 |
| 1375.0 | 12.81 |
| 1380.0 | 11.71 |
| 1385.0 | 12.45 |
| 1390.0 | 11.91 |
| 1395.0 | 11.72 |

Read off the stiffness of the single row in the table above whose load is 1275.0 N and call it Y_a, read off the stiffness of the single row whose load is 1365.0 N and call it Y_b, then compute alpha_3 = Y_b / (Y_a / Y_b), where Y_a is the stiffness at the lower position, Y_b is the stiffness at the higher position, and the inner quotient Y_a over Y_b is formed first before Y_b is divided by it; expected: 13.7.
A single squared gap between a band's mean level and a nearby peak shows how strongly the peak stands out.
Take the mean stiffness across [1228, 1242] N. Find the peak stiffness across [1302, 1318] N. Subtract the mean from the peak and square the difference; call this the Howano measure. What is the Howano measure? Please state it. 4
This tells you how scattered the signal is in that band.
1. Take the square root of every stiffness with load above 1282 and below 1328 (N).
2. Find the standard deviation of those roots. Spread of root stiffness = 0.08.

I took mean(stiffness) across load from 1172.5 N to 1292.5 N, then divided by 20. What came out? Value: 0.591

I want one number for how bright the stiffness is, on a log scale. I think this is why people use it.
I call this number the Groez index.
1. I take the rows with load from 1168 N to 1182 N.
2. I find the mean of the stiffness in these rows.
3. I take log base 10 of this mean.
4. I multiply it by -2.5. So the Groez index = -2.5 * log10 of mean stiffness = -2.71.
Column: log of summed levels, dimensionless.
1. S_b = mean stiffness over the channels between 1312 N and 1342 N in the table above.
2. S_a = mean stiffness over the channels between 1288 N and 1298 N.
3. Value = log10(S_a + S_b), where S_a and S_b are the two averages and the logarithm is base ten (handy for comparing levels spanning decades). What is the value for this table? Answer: 1.35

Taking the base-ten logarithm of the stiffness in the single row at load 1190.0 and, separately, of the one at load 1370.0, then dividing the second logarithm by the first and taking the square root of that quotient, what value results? 0.99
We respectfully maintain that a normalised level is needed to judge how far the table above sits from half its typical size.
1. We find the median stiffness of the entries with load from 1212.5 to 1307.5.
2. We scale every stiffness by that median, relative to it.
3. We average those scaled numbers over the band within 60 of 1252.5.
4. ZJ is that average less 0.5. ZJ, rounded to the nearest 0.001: 0.486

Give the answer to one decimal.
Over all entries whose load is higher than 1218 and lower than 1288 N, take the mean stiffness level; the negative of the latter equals -11.9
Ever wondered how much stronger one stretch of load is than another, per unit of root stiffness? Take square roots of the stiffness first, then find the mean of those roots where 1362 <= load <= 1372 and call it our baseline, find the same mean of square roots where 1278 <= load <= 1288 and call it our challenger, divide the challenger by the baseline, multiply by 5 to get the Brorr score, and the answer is 4.99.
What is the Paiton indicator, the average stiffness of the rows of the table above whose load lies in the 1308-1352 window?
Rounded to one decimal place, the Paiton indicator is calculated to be 11.4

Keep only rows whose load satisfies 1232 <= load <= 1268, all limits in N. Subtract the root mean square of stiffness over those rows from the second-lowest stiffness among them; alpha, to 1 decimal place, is -4.0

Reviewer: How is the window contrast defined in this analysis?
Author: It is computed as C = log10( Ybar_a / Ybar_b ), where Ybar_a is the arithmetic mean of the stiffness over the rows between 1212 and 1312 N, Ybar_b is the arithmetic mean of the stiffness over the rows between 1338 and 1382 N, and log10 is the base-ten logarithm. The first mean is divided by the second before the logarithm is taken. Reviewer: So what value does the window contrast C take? 0.00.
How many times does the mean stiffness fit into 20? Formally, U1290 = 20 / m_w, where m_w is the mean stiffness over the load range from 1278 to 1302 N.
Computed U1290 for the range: 1.74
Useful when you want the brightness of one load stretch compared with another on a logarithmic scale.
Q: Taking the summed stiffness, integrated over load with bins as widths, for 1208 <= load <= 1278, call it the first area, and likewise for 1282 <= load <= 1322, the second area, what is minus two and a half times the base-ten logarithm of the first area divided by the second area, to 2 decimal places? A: -0.64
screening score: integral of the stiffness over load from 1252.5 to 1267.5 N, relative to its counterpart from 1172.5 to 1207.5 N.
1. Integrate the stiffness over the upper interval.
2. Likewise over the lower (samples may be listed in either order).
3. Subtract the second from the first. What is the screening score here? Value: -288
